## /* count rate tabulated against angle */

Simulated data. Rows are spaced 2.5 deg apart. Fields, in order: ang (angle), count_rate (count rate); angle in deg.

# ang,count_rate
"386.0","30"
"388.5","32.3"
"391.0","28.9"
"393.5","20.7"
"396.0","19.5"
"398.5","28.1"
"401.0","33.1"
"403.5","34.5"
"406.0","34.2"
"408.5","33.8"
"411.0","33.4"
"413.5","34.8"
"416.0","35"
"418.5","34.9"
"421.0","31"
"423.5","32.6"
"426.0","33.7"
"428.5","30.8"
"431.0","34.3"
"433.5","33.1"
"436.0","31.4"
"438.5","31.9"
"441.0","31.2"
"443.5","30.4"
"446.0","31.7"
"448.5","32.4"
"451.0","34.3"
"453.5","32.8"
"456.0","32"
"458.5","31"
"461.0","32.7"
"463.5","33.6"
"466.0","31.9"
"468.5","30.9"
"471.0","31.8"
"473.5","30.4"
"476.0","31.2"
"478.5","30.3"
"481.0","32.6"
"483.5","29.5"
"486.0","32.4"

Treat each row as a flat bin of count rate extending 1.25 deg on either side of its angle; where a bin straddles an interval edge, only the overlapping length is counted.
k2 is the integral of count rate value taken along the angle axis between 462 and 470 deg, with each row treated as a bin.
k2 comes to 257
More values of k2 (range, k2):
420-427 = 227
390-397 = 161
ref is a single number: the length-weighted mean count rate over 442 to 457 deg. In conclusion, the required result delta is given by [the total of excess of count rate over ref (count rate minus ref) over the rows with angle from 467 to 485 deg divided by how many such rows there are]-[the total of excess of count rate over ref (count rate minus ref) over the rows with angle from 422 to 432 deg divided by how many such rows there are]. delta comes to -1.9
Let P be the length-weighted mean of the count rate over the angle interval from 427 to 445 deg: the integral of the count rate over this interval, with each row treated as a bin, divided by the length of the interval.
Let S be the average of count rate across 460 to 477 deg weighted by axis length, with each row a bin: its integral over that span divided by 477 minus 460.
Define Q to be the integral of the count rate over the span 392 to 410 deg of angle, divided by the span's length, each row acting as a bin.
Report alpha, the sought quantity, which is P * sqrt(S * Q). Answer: 971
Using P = 31.9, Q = 29.2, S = 31.8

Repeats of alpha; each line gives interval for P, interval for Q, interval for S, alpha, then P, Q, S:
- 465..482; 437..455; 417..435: 1016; 31.3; 32.1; 32.9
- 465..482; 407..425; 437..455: 1028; 31.3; 33.7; 32.1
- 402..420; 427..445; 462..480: 1087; 34.3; 31.9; 31.5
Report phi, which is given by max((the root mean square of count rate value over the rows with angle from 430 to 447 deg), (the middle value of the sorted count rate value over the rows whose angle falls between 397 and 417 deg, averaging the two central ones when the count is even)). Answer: 34.0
